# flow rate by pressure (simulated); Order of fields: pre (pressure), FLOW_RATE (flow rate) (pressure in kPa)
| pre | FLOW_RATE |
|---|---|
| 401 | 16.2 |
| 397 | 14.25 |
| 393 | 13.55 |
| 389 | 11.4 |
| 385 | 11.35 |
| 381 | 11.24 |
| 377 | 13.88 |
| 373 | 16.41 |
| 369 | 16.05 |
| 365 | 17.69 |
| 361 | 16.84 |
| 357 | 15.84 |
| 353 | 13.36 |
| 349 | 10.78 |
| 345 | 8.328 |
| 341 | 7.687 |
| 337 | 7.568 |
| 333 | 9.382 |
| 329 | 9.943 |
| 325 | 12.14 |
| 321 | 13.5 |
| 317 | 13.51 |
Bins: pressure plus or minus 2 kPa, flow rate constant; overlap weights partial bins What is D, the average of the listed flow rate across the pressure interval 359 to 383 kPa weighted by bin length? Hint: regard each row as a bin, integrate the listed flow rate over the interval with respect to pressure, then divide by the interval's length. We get 15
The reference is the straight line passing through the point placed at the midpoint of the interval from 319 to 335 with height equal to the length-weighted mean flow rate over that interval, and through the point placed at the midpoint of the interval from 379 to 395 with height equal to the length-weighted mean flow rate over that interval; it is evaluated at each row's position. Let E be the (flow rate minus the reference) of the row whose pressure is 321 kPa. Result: 2.3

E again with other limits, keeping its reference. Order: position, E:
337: -3.8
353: 1.8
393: 1.6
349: -0.7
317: 2.4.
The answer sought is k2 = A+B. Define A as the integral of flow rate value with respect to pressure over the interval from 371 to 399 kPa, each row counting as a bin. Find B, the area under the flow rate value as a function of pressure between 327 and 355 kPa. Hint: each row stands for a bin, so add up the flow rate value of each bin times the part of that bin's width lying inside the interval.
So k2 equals 637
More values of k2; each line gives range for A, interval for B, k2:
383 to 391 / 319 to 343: 332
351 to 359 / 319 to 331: 259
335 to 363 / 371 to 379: 443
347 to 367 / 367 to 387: 574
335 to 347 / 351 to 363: 278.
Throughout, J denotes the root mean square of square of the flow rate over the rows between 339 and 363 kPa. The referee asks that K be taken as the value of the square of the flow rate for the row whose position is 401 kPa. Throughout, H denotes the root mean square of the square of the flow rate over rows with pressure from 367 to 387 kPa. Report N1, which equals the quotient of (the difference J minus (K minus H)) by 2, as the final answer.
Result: 62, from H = 204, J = 181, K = 262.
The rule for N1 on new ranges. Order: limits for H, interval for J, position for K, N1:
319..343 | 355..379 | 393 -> 98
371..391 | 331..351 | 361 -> -12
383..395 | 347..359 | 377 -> 74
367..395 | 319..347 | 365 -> -5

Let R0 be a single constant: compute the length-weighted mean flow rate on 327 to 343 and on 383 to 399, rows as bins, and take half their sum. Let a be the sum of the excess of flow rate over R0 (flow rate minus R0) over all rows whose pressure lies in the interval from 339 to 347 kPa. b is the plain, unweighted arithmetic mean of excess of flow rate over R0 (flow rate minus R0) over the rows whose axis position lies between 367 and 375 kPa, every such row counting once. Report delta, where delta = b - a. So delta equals 11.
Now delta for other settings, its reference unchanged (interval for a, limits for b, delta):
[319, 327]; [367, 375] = 1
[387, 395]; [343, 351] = -5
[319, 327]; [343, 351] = -5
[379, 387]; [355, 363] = 4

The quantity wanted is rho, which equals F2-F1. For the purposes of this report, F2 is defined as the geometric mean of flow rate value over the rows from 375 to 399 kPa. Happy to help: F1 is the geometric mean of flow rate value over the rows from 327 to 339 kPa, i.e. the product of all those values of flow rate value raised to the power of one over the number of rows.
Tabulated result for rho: 4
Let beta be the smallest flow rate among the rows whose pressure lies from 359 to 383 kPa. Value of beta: 11.24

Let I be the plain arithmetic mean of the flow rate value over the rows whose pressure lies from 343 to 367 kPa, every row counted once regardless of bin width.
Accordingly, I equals 14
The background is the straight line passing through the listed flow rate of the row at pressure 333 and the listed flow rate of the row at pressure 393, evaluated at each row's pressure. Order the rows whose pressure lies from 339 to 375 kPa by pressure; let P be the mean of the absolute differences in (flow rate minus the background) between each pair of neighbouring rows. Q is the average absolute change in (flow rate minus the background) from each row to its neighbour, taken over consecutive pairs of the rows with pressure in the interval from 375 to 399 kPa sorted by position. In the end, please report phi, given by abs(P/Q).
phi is 1.15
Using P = 1.3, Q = 1.1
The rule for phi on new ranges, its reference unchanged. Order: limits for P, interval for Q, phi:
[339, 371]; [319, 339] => 0.83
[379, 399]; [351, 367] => 0.58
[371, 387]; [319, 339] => 1.12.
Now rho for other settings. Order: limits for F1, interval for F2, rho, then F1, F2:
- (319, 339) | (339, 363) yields 1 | 10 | 12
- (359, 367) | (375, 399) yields -5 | 17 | 13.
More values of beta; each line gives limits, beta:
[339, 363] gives 7.687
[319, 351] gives 7.568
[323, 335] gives 9.382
